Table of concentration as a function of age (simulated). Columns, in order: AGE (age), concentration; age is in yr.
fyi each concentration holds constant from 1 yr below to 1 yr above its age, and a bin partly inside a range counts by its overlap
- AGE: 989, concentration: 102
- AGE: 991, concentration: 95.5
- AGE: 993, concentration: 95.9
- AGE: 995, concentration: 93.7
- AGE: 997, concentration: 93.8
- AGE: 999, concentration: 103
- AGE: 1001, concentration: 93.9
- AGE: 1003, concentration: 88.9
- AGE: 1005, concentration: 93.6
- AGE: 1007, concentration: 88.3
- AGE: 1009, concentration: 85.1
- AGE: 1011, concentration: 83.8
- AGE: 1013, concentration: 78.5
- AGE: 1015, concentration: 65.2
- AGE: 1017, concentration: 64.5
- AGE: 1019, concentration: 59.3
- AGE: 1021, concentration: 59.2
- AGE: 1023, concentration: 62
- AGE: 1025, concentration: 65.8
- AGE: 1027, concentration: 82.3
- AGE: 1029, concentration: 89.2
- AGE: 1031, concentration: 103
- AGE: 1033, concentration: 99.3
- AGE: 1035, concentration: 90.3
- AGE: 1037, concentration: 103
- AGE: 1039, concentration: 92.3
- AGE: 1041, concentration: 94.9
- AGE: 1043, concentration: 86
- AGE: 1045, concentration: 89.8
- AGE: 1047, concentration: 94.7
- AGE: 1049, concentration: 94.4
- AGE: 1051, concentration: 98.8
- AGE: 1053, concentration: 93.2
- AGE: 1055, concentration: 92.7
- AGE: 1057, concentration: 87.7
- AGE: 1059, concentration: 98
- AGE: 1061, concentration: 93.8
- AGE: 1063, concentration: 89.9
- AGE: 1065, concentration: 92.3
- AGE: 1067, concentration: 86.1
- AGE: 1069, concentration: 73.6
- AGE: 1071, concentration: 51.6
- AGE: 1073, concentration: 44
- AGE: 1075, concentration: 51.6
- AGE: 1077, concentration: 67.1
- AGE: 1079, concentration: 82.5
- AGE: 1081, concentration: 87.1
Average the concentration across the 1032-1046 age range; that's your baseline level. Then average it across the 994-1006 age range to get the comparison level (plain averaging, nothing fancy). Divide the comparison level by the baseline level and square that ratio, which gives 1.0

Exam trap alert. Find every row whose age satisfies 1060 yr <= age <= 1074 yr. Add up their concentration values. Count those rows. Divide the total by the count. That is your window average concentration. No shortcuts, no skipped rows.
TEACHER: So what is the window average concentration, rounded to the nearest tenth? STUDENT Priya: 75.9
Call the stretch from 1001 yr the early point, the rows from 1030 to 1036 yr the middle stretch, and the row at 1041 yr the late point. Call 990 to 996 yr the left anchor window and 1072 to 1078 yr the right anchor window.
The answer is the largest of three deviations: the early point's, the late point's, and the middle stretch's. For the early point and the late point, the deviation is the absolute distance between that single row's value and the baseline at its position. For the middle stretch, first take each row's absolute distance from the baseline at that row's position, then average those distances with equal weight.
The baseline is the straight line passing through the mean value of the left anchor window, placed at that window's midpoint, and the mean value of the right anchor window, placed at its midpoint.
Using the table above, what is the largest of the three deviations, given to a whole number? 24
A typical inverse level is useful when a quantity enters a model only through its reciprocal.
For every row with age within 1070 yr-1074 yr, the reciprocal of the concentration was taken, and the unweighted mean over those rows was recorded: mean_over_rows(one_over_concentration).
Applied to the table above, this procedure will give 0.0211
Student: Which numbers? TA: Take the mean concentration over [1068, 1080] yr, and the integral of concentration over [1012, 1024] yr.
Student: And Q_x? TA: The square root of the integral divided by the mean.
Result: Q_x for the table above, 3.5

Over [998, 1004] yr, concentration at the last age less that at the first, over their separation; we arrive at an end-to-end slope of -3.5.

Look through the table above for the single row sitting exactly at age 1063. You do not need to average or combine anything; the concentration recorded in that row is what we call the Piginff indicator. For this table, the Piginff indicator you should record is 89.9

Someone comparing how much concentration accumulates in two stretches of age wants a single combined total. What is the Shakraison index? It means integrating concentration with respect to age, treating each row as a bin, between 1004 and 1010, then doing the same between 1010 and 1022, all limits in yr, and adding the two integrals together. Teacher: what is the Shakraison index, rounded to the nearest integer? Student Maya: 1355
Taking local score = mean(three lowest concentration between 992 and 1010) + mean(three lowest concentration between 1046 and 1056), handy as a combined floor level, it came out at 181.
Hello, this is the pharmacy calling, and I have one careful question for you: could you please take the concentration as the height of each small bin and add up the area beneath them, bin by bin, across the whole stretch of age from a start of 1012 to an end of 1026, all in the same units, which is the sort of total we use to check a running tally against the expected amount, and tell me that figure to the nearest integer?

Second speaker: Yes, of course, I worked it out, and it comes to 909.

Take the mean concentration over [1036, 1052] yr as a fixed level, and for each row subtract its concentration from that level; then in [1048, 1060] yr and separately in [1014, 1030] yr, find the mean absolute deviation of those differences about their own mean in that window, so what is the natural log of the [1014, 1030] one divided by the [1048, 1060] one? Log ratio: 1.1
